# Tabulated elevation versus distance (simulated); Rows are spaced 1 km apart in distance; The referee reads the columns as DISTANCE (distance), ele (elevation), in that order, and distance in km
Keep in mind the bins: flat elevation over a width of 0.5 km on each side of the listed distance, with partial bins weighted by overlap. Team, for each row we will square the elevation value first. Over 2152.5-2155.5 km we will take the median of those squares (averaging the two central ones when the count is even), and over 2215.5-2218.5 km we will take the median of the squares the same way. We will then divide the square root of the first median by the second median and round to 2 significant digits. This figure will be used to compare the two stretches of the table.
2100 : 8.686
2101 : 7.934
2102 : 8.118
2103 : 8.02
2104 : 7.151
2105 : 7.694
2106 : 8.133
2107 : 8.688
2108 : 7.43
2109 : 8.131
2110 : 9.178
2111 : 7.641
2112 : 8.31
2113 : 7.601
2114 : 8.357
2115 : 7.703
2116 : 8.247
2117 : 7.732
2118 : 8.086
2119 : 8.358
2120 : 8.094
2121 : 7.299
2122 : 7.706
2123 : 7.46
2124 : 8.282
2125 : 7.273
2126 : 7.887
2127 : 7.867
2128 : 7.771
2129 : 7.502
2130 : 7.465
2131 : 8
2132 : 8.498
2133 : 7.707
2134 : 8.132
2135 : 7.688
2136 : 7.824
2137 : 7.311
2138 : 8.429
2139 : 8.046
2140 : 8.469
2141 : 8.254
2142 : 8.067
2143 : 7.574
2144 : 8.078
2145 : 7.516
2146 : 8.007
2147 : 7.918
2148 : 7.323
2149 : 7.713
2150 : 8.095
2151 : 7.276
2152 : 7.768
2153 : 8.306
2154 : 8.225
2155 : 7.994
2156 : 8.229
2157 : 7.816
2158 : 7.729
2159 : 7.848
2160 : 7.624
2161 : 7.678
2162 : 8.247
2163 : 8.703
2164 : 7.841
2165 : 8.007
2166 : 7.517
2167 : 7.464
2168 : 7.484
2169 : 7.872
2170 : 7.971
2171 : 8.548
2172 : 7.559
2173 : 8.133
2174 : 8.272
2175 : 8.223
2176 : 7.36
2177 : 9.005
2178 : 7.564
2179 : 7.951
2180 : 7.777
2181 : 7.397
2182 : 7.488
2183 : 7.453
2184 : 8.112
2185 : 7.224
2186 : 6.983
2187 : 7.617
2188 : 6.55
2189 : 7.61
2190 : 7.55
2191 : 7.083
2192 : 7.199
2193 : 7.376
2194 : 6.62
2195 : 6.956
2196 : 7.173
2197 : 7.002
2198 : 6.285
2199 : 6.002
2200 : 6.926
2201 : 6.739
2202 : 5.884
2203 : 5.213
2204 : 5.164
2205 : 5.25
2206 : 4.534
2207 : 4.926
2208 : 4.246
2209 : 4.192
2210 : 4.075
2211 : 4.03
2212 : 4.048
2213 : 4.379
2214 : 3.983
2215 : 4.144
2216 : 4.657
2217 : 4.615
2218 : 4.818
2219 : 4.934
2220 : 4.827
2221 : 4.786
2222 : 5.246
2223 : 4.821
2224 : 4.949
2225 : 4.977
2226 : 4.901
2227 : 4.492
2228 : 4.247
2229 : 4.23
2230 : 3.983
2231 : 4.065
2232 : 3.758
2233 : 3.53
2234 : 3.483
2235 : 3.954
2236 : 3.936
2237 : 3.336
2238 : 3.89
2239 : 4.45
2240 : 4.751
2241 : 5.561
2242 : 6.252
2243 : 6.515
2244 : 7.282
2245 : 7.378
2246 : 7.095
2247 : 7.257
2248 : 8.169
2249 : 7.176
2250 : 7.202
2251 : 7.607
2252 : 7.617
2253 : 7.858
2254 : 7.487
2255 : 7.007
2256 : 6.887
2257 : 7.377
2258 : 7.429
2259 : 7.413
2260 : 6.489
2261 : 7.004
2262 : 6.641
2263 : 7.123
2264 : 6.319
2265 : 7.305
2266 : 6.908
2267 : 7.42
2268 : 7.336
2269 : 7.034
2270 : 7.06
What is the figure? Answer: 0.38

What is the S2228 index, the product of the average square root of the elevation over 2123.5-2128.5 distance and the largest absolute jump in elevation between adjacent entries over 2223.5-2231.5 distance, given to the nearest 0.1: 1.1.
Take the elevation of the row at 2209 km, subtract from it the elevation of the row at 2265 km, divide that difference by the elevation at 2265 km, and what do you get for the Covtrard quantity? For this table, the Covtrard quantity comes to -0.43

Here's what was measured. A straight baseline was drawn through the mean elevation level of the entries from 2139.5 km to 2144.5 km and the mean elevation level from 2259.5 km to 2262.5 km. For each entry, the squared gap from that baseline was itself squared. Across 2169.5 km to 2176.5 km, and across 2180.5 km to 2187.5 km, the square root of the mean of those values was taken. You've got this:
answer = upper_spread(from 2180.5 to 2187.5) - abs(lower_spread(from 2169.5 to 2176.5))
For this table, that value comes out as -0.12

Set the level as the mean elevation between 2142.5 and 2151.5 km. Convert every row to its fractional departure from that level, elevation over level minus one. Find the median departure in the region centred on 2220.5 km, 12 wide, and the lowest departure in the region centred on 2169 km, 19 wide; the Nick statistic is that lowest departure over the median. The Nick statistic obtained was 0.1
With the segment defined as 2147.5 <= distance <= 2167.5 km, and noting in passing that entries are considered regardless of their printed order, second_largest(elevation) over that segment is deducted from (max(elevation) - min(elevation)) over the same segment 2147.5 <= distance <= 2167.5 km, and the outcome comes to -6.9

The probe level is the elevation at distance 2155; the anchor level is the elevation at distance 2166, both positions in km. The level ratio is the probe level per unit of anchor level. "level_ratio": 1.06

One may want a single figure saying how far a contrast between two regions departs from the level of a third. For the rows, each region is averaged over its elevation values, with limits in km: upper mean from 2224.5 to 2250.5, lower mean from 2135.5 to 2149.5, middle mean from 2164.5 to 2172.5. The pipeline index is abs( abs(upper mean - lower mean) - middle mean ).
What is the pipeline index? 5.1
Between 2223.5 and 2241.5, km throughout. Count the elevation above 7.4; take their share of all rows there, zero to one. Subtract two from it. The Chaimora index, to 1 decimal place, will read -2.0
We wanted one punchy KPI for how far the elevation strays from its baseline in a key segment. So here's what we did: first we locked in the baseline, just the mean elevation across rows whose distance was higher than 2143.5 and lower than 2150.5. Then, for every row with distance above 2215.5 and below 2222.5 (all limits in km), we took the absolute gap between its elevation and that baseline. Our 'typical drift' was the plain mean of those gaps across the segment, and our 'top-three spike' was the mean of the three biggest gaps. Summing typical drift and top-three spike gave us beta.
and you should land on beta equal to 6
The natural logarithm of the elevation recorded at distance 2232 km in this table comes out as 1.32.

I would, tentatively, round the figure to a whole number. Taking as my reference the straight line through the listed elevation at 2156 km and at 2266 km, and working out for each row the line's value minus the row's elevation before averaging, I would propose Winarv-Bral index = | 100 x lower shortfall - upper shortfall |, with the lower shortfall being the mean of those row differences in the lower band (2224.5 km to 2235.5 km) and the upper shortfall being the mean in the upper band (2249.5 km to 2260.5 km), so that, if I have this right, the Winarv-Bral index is 320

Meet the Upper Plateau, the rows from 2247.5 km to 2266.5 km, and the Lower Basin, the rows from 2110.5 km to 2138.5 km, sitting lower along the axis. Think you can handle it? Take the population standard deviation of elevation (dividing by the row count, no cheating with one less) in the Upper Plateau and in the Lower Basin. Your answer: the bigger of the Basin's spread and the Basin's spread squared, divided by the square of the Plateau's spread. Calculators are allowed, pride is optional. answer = 1.80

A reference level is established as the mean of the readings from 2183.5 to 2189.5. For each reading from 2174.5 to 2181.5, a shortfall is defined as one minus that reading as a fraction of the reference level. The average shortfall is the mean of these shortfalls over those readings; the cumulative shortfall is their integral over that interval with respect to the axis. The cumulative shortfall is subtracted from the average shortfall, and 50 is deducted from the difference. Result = -49.6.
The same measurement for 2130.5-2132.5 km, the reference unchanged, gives -49.9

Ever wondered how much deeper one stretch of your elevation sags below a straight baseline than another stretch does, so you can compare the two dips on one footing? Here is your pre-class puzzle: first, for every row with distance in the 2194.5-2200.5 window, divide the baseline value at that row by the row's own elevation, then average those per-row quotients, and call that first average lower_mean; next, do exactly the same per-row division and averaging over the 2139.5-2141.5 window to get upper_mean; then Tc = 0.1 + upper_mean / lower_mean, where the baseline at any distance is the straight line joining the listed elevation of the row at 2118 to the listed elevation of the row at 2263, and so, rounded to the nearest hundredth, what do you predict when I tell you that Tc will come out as 0.94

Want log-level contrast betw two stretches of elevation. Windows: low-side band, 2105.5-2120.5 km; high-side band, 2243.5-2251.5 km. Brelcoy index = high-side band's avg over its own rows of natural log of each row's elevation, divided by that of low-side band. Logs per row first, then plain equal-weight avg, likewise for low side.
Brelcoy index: 0.96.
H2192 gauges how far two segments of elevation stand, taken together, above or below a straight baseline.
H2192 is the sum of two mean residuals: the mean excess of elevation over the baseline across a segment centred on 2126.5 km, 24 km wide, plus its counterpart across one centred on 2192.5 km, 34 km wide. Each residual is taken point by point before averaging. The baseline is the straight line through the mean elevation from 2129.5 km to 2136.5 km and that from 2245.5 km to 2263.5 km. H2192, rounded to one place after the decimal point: -1.0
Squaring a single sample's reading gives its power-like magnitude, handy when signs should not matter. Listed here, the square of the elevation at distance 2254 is 56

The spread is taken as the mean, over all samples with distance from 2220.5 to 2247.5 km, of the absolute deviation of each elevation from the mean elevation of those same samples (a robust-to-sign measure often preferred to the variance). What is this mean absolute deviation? 0.98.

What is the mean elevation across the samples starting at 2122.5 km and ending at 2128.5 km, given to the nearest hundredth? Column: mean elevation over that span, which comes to 7.76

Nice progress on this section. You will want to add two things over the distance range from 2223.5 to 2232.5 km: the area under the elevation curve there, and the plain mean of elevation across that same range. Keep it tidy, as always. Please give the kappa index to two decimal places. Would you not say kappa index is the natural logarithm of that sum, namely 3.78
